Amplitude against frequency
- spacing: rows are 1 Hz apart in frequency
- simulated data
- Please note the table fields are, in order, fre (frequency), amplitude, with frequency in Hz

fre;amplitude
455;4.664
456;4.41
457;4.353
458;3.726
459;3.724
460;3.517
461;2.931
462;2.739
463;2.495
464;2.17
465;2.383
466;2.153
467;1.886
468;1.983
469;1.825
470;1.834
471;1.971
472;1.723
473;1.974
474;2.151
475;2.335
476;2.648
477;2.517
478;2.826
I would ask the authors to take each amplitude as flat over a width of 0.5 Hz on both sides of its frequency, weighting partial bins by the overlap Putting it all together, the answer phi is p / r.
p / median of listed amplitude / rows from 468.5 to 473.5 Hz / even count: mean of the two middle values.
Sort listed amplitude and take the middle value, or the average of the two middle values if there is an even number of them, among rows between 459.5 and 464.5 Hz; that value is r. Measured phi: 0.7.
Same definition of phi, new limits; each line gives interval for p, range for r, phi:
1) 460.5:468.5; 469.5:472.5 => 1.2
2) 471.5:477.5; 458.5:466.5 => 0.9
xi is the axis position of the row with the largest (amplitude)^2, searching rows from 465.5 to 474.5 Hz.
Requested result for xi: 466 Hz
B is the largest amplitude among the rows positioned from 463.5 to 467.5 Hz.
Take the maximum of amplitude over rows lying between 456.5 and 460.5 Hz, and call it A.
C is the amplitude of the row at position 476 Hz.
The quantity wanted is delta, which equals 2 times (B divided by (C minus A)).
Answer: -2.8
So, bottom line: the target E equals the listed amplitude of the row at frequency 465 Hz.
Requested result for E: 2.383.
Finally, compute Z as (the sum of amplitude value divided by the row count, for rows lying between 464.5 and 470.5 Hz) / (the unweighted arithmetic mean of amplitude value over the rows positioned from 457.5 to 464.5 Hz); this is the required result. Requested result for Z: 0.66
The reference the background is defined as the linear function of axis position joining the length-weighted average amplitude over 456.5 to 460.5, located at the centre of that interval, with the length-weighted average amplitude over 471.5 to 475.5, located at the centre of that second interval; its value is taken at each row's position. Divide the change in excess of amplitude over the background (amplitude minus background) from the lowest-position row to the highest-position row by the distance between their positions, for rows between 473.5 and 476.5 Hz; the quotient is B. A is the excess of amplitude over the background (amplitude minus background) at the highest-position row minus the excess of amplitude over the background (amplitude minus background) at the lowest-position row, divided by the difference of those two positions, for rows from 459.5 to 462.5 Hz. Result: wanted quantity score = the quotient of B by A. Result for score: -1.4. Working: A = -0.27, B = 0.4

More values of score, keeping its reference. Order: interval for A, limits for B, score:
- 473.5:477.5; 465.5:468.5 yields 0.1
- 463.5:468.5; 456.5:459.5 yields -2.7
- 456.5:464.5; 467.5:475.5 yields -0.9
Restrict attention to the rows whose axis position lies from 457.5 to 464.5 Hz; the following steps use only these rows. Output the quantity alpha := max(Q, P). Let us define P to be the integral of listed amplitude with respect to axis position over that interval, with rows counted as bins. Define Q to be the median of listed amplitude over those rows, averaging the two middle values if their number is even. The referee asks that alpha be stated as 21.3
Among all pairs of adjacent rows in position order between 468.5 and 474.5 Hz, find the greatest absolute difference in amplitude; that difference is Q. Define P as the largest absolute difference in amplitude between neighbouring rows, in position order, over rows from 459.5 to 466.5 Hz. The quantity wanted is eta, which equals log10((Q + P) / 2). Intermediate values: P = 0.59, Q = 0.25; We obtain -0.378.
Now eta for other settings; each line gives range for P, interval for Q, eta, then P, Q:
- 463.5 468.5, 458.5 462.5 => -0.370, 0.27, 0.59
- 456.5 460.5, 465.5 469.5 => -0.350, 0.63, 0.27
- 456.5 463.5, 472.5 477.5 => -0.328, 0.63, 0.31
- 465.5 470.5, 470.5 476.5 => -0.538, 0.27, 0.31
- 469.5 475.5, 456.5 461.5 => -0.358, 0.25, 0.63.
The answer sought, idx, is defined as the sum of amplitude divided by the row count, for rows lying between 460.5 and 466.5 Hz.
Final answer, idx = 2.48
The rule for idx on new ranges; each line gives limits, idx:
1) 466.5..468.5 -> 1.93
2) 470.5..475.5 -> 2.03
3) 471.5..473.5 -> 1.85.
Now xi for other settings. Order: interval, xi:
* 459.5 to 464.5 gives 460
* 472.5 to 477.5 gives 476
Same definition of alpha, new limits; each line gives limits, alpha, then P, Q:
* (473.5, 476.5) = 7.1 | 7.1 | 2.3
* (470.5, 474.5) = 7.8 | 7.8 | 2.0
